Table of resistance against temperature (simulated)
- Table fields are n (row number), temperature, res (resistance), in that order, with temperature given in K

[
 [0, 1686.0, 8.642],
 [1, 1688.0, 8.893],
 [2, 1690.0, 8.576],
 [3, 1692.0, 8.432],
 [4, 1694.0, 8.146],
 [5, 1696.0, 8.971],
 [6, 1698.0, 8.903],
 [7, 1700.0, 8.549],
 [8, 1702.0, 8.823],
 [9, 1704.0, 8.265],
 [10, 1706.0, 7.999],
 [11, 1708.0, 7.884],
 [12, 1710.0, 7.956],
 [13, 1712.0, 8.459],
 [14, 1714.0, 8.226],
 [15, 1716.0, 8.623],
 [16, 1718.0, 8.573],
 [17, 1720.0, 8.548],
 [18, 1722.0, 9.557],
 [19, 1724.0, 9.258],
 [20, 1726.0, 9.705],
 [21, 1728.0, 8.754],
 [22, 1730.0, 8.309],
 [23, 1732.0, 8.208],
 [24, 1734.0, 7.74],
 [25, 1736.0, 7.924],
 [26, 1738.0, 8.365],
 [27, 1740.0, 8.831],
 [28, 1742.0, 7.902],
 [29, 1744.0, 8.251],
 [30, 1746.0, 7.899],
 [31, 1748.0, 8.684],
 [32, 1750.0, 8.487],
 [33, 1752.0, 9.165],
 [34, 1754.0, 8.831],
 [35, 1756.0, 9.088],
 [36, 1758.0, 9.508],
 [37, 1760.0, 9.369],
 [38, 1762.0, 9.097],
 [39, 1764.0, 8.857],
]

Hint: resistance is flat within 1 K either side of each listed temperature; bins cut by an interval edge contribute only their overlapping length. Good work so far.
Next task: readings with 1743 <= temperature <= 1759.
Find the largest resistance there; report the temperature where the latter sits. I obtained 1758.0 K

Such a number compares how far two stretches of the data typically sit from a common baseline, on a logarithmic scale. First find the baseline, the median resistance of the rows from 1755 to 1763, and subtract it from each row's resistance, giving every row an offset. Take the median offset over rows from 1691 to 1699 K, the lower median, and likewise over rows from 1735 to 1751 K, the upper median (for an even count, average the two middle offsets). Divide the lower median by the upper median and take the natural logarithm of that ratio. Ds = -0.5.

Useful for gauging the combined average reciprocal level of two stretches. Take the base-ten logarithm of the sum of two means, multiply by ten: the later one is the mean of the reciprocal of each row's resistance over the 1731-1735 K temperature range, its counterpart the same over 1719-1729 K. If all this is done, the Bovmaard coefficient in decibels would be -6.29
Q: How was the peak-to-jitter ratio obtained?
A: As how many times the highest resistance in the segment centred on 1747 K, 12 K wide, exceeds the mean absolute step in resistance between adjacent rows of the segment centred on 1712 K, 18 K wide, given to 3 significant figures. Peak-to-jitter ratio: 44.1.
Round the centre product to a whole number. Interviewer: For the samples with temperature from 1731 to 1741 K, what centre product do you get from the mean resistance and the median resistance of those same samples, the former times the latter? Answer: 67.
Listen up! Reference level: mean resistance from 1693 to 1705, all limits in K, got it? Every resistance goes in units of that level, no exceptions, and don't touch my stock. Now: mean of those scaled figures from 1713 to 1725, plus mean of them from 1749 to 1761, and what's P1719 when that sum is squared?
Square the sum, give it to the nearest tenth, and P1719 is 4.3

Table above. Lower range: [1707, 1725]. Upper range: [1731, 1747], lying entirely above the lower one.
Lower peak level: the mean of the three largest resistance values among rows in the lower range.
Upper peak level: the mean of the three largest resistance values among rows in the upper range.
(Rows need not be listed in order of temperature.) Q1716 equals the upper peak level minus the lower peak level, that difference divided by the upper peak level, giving -0.078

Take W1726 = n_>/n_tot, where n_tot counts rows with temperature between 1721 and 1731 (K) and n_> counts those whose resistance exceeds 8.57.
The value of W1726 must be 0.80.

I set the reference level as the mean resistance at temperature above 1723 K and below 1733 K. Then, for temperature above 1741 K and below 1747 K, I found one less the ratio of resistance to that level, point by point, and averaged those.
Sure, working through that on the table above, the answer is 0.094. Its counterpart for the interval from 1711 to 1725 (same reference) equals 0.011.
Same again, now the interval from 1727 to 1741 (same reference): 0.061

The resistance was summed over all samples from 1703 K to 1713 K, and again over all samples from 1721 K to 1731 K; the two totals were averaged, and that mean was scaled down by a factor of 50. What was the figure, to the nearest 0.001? 0.861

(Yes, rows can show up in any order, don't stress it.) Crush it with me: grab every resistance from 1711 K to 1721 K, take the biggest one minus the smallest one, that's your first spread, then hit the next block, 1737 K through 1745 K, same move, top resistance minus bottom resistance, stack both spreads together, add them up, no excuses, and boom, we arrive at 1.3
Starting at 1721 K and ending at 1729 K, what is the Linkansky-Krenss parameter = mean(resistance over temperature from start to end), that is 9.3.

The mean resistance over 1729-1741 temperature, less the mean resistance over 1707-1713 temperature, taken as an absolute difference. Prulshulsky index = 0.13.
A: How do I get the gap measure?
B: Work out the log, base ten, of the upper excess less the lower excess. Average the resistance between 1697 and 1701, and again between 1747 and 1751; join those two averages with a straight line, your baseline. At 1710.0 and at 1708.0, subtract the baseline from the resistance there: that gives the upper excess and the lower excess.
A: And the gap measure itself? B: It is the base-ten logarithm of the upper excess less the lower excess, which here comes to -1.1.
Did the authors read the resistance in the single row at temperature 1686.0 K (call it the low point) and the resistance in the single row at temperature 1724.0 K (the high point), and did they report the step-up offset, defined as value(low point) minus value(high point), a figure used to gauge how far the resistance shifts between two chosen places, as -0.6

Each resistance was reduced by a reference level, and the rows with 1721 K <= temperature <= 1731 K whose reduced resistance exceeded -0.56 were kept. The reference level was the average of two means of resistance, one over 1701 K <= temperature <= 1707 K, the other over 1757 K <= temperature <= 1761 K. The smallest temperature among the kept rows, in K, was 1722.0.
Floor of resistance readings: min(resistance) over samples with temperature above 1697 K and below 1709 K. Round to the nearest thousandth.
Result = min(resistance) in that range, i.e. 7.884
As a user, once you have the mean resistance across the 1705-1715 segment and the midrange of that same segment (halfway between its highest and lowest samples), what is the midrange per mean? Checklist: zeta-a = 1.01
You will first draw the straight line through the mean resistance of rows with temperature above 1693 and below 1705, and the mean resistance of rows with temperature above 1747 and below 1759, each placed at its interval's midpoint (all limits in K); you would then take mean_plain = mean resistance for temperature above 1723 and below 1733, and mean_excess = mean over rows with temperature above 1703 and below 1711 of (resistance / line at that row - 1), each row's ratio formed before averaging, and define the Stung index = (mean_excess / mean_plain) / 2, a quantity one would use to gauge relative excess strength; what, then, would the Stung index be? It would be -0.0041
